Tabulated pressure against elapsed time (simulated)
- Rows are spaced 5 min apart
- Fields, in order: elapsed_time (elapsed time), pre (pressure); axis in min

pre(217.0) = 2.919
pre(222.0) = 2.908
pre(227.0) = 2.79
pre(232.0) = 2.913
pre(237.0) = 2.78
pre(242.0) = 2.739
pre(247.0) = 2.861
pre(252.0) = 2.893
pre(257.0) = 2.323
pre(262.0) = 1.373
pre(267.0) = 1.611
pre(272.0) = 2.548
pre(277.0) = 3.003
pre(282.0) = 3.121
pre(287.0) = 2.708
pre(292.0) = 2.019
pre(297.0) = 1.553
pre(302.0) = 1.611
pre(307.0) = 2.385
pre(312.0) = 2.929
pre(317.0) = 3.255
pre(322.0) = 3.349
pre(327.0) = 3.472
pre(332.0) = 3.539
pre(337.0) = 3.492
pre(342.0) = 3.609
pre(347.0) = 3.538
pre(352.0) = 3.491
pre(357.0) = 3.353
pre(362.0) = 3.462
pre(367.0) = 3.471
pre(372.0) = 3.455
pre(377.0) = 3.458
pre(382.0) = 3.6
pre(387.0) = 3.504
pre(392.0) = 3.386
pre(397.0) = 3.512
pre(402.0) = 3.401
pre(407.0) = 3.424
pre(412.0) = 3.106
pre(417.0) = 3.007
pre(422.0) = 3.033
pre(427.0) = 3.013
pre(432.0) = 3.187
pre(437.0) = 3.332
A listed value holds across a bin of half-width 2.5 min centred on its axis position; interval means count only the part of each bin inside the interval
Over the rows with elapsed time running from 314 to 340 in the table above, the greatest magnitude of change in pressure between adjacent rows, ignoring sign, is 0.12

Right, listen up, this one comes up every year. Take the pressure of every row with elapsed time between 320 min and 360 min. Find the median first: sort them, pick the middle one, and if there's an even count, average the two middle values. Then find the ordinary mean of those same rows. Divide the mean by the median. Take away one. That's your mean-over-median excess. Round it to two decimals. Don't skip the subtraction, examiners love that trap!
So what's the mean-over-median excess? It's 0.00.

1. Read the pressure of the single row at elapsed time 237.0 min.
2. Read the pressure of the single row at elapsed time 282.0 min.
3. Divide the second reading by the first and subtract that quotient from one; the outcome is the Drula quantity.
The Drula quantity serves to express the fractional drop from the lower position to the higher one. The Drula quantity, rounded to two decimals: -0.12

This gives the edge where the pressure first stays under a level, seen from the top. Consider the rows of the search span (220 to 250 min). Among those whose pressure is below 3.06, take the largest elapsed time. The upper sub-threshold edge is 247.0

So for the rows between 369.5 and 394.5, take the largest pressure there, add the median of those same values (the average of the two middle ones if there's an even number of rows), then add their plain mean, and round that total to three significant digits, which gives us 10.5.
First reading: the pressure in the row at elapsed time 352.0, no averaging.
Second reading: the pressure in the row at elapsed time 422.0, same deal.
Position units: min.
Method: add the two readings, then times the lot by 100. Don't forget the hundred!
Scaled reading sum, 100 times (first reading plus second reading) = 652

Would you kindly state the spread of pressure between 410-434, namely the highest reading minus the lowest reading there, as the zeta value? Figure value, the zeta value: 0.18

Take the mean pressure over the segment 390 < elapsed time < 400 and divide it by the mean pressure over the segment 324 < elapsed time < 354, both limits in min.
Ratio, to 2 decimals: 0.98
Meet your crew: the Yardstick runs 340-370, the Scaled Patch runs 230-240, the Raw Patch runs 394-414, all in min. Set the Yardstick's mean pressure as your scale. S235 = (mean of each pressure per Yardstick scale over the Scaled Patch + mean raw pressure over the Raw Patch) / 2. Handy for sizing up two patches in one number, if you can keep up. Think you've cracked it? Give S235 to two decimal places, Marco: 2.09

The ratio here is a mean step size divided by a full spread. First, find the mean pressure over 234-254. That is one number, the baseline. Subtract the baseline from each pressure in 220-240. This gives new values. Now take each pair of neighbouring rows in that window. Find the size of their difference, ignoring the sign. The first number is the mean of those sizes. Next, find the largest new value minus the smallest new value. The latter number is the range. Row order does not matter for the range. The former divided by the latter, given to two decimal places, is 0.94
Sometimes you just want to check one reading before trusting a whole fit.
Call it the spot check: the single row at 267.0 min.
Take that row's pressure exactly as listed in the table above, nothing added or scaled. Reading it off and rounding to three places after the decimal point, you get 1.611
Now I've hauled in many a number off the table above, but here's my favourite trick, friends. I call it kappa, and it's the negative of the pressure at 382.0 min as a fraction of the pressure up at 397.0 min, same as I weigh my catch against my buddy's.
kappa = -1.03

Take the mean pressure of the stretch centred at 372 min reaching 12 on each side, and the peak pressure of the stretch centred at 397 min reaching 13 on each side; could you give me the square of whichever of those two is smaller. 12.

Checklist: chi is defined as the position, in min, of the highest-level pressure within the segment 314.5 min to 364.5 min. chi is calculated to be 342.0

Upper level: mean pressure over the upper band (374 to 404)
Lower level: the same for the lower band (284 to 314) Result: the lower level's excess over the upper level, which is -1.3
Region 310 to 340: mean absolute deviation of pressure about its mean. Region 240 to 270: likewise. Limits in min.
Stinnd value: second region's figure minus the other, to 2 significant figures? 0.37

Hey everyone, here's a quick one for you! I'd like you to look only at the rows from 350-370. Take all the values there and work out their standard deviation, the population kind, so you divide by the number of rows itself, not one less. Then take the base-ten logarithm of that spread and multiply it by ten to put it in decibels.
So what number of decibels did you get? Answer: -13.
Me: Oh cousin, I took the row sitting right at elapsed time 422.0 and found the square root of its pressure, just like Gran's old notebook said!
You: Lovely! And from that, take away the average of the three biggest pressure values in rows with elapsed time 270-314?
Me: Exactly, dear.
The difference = -1.3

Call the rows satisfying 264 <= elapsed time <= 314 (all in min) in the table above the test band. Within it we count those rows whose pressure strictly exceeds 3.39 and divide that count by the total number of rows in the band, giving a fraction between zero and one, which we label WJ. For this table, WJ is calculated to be 0.0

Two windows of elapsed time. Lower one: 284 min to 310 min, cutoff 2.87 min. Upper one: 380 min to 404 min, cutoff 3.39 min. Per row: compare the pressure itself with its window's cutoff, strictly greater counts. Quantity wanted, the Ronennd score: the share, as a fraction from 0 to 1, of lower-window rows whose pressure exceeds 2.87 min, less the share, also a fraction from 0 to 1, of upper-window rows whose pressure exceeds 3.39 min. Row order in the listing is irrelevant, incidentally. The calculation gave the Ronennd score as -0.80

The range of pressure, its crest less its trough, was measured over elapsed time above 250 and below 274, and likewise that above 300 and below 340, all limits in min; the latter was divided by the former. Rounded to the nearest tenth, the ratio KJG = 1.3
